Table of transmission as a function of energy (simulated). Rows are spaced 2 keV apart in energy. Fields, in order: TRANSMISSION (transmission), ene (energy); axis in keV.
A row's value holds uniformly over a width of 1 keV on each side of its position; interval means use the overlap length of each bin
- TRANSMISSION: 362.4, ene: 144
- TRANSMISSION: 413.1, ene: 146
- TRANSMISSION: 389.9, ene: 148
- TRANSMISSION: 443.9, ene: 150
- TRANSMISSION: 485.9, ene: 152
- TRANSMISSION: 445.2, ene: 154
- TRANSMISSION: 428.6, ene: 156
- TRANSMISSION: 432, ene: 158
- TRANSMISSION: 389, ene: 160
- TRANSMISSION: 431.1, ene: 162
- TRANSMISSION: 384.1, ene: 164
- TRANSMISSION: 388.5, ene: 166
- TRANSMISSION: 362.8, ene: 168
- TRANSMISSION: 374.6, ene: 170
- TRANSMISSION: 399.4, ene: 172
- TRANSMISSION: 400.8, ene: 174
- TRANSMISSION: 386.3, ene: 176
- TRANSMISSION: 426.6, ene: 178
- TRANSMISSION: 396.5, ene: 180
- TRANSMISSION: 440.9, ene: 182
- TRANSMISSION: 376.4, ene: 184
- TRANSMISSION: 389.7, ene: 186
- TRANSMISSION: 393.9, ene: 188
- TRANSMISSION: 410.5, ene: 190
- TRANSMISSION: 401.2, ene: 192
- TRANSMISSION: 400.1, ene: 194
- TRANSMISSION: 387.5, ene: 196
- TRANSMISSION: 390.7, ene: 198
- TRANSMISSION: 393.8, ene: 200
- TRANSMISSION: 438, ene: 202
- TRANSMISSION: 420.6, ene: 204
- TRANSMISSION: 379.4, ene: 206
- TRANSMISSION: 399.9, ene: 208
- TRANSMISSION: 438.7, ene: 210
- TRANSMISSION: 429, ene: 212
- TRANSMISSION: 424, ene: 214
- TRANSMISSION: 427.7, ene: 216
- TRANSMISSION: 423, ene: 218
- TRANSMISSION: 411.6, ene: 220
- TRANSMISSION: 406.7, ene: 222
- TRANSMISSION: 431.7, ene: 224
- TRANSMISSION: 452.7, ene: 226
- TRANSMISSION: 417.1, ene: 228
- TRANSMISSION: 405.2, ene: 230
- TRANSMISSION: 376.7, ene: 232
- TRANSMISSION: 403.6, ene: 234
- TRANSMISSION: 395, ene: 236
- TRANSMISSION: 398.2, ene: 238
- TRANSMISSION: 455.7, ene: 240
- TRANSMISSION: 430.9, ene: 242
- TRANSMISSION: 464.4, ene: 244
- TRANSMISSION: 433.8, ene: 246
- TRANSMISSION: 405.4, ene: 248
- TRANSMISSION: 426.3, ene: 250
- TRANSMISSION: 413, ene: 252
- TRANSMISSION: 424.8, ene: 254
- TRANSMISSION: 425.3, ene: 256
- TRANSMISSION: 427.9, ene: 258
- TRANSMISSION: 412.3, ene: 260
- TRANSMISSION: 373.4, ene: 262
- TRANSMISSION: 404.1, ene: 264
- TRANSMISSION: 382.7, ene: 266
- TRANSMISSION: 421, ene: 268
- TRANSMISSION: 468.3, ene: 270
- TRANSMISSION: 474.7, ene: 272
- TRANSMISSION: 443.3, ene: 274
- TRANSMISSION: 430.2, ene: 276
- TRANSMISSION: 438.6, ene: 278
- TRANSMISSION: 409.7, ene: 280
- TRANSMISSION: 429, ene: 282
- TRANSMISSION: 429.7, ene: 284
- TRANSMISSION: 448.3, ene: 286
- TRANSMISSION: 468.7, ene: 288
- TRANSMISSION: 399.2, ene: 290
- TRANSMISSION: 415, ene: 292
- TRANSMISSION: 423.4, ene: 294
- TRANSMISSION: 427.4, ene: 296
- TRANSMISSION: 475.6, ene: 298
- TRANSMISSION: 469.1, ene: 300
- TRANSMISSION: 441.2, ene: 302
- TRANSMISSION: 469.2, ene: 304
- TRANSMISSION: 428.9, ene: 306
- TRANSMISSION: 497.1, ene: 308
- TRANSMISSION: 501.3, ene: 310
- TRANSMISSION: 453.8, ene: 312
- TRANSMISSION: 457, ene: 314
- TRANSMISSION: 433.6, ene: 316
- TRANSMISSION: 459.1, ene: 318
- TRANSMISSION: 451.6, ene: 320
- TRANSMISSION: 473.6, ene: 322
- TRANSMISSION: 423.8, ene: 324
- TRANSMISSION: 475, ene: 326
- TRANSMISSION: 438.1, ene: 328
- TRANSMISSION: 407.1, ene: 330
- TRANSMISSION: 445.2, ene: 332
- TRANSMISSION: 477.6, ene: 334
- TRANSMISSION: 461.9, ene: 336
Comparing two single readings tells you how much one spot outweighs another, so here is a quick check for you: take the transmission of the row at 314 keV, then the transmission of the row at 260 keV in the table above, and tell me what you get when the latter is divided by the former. 0.90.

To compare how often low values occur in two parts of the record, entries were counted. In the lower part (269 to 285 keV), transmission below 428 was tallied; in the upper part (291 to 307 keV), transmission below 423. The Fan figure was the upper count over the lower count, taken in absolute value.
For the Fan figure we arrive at 1.00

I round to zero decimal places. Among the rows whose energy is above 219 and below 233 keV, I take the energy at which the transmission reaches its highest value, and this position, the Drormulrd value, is 226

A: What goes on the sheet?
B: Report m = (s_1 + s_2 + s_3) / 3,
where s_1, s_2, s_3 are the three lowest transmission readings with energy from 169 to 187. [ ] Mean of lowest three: 379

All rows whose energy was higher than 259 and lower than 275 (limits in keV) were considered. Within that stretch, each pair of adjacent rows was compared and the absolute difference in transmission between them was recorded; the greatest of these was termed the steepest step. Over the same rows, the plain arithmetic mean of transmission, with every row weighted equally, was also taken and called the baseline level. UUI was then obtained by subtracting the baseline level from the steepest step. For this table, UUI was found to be -375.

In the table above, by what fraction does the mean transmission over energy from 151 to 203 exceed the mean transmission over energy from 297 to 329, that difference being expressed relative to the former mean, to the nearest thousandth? -0.131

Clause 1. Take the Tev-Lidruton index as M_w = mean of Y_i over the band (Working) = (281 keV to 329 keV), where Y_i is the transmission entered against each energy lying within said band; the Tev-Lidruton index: 450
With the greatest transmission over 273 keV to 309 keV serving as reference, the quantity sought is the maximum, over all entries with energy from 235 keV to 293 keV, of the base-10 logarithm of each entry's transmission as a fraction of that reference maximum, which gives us -0.020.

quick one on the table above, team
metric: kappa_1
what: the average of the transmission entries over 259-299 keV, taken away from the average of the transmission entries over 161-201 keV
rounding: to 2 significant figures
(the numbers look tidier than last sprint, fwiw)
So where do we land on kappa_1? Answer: -32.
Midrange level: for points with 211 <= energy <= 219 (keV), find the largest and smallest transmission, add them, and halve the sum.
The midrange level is 426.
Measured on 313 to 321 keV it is 446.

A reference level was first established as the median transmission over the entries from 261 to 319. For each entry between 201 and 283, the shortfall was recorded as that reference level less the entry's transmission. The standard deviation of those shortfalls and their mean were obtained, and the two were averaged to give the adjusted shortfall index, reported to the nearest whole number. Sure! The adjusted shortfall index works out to 20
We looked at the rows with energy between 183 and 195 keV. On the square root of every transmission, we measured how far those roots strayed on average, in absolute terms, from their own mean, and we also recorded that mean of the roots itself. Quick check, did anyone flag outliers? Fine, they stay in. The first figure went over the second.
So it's 0.011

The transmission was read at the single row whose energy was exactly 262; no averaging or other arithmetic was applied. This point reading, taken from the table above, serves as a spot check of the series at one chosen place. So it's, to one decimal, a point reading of 373.4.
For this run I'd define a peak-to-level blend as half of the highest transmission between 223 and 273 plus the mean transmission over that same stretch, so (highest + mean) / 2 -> 448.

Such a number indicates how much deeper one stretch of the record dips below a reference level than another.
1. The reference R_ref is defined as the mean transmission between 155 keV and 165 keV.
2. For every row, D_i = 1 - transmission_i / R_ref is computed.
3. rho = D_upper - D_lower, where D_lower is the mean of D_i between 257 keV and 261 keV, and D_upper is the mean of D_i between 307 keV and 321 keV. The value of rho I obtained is -0.11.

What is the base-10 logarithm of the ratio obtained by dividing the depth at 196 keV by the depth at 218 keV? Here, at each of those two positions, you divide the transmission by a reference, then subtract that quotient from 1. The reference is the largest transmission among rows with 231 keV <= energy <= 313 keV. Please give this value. 0.162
